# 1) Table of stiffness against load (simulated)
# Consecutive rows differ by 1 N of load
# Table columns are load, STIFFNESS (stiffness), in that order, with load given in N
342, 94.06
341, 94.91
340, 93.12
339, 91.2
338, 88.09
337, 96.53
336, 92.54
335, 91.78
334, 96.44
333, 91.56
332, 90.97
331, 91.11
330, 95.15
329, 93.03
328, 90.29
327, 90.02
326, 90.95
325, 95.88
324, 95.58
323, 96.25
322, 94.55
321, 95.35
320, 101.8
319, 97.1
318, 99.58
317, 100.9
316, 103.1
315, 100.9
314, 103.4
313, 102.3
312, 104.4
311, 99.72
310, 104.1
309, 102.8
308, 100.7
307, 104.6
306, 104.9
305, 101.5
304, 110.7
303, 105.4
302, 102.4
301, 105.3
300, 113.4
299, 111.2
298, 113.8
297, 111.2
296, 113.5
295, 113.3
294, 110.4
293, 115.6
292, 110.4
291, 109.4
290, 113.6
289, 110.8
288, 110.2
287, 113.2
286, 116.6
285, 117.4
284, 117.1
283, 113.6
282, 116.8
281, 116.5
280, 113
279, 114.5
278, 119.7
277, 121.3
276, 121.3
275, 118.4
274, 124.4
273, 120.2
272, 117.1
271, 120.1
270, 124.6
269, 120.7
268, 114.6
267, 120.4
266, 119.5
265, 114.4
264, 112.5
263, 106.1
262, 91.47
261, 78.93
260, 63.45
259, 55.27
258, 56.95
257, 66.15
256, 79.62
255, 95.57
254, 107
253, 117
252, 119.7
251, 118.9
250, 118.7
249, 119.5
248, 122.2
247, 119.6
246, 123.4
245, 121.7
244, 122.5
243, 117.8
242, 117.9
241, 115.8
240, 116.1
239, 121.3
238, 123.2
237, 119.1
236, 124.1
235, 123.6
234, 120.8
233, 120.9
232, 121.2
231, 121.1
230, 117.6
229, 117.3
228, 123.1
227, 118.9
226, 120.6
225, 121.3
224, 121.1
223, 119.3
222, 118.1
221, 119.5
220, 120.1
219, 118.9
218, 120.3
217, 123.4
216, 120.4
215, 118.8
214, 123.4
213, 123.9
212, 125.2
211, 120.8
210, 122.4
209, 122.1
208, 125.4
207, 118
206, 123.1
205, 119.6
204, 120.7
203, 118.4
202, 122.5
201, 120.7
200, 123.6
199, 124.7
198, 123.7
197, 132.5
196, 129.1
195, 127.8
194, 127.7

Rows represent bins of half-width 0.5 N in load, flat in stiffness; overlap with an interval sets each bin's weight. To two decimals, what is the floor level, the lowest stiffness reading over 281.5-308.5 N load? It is 100.70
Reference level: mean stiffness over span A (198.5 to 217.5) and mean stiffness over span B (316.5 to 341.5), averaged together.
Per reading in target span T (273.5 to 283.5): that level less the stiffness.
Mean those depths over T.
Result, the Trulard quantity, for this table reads -10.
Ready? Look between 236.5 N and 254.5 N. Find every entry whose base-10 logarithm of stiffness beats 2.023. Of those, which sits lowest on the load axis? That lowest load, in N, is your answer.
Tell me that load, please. 237 N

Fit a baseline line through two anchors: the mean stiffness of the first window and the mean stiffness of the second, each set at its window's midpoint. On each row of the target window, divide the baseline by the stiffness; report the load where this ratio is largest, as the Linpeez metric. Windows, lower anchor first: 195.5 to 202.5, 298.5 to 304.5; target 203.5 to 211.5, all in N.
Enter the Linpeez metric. 207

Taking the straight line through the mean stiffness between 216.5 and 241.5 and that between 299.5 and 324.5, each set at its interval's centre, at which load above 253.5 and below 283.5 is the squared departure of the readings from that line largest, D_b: 259 N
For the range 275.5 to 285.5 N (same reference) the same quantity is 277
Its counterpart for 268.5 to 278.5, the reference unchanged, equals 274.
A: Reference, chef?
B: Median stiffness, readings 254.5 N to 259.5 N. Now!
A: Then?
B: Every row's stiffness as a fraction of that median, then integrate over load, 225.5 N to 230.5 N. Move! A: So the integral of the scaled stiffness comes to 9.03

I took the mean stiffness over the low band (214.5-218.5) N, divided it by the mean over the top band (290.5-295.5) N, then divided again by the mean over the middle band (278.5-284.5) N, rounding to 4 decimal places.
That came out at 0.0094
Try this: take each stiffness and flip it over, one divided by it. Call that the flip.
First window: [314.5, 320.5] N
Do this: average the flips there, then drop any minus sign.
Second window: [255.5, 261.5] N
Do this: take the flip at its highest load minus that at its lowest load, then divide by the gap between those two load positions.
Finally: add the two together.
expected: 0.0100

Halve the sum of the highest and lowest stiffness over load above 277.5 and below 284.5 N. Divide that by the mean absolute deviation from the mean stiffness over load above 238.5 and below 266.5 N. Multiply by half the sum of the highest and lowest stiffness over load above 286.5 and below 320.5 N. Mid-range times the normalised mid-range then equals 687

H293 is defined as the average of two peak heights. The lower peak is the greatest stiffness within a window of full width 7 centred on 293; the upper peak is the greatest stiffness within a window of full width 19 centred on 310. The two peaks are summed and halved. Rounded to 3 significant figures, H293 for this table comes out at 113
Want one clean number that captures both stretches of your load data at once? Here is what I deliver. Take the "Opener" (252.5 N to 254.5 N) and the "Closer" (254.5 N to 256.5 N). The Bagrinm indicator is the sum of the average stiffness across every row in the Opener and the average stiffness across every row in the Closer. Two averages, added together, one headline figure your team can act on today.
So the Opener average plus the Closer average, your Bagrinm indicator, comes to 200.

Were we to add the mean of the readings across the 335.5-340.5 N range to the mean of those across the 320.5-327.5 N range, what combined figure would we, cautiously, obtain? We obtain 186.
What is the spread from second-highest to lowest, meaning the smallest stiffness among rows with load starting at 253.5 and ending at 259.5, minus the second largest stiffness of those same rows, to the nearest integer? -40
